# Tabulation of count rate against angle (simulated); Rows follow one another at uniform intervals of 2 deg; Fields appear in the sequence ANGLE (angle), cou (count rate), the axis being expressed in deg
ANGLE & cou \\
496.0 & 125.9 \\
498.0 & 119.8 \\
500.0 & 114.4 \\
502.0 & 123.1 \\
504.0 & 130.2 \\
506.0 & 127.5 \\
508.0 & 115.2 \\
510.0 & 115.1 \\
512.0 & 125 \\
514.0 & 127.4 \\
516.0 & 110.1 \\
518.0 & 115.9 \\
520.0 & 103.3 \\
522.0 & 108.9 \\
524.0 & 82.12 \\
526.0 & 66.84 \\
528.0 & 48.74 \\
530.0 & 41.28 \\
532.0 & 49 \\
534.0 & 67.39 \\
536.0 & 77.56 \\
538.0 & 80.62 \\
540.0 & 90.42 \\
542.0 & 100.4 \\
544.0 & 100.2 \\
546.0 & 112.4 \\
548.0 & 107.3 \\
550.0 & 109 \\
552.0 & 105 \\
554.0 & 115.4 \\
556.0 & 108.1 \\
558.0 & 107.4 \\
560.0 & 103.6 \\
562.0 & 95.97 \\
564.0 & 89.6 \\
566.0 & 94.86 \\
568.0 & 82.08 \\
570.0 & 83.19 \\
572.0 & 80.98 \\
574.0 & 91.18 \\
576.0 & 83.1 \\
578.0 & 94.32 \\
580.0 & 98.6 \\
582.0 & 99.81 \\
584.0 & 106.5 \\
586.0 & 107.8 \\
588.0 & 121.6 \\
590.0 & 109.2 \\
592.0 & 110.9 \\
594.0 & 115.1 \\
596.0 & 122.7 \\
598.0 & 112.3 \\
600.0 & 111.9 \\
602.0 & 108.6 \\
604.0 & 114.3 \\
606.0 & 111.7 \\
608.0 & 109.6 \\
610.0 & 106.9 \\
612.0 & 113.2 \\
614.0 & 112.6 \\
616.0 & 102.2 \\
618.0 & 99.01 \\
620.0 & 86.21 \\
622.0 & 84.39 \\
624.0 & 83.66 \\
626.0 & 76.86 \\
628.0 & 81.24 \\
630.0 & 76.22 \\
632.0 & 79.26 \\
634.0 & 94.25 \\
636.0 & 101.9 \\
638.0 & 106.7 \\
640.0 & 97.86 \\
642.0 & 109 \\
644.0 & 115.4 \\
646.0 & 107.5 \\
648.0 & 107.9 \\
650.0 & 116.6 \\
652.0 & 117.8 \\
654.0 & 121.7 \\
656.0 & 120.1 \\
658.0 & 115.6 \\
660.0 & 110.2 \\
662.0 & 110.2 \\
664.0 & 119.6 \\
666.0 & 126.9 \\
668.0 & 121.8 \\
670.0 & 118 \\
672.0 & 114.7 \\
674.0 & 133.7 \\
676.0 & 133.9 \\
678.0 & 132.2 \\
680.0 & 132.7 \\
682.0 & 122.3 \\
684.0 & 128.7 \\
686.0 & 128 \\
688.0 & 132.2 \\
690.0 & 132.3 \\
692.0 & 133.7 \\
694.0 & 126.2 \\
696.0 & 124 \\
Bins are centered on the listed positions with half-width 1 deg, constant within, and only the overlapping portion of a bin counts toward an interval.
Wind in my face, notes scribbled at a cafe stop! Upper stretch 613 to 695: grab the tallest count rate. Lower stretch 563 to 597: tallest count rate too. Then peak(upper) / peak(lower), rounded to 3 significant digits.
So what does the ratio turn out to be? 1.09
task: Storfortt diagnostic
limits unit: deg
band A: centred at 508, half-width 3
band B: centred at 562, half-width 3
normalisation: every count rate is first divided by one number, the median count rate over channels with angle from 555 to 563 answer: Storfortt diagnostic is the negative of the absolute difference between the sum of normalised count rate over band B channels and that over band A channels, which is -0.65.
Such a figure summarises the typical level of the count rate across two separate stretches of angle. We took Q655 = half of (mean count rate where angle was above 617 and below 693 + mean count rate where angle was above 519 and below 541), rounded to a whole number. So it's 93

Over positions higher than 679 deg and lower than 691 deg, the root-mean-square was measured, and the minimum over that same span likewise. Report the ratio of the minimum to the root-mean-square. 0.945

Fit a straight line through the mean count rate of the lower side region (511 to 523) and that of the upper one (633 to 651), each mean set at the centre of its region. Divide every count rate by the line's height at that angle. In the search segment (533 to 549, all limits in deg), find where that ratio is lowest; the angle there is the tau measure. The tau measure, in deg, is 534.0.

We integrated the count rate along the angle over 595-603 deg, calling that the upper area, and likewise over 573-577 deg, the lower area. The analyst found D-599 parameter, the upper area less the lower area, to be 562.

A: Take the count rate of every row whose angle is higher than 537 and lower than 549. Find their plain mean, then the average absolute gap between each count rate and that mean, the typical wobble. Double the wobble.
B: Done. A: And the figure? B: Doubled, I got 17.4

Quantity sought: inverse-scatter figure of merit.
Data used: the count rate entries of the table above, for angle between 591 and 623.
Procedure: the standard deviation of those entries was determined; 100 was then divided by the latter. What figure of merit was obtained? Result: 10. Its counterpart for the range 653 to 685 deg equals 13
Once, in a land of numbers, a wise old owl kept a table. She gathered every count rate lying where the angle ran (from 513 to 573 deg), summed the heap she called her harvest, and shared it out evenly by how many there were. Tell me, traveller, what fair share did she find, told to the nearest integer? 92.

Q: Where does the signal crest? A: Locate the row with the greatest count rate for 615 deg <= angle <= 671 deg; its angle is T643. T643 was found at 666.0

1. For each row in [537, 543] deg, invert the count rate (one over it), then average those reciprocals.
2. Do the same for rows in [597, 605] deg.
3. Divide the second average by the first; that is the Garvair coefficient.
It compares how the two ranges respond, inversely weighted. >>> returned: 0.80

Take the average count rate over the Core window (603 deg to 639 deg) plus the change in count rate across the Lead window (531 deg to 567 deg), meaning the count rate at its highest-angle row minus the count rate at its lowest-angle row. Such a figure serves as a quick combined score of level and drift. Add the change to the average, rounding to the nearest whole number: 143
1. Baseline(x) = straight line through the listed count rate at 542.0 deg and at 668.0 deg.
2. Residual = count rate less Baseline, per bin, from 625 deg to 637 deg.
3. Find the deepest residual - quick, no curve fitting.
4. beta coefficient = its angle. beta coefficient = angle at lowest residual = 630.0 deg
